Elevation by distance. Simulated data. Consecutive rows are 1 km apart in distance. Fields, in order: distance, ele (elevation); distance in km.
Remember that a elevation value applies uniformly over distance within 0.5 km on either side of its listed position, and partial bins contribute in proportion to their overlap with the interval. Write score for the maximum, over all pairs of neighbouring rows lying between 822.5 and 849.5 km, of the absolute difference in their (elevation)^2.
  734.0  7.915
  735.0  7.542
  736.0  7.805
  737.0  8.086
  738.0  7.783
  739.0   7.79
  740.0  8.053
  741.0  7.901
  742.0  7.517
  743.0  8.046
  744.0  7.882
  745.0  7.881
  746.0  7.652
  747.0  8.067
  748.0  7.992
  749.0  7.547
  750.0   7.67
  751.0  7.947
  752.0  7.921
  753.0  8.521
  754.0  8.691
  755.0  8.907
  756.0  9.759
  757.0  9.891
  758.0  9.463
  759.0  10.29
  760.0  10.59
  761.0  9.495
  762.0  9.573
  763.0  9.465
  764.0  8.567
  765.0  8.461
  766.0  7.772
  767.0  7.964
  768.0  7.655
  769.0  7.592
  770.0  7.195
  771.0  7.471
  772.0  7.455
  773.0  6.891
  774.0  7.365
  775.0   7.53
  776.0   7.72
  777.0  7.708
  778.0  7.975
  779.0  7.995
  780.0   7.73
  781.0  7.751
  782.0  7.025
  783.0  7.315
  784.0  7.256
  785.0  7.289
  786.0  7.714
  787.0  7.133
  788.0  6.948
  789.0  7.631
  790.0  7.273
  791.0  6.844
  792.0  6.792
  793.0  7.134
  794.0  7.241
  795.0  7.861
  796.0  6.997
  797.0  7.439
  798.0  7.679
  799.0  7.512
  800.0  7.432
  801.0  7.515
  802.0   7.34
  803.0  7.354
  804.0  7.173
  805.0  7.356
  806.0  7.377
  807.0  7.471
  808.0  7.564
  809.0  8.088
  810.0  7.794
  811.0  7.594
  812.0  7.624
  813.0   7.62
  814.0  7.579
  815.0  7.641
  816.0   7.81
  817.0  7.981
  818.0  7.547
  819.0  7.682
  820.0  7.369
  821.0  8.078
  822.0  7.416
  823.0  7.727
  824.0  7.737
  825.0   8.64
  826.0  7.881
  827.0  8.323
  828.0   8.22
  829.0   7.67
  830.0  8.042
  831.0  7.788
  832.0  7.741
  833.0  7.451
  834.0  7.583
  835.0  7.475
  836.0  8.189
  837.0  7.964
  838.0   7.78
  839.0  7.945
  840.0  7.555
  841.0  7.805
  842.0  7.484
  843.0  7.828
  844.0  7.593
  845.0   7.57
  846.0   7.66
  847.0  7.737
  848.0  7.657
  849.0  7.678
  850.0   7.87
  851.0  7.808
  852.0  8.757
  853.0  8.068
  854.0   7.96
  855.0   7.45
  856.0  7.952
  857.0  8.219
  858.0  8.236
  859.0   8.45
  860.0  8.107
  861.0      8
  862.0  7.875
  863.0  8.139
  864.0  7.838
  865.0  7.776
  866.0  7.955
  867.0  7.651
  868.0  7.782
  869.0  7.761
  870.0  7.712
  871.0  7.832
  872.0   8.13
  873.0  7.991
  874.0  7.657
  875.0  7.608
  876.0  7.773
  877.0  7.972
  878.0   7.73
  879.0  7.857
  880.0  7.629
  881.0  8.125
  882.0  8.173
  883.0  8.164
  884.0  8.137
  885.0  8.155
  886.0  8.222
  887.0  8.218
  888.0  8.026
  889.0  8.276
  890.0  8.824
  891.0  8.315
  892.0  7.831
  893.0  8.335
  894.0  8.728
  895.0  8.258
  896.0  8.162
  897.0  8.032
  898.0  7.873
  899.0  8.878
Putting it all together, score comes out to 14.8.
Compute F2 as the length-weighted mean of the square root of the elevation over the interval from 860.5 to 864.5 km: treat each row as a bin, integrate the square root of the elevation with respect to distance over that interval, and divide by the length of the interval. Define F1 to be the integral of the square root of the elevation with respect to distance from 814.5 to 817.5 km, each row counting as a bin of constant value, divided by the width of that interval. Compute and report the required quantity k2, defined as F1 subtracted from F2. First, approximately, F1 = 2.79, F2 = 2.82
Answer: 0.03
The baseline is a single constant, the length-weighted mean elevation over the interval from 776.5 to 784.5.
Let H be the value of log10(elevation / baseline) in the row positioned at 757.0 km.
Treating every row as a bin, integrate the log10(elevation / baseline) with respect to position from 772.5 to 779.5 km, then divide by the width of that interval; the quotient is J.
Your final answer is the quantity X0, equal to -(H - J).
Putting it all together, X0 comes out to -0.115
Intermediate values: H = 0.11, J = 0.000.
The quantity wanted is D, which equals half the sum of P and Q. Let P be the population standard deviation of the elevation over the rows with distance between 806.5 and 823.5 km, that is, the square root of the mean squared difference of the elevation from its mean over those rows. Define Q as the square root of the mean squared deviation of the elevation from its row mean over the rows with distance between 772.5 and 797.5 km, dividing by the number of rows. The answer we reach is 0.28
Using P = 0.205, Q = 0.36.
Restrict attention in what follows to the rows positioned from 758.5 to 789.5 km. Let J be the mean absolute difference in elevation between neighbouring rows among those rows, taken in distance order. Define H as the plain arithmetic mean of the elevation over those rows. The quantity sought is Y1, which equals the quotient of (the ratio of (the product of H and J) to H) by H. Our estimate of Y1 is 0.040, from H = 7.95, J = 0.32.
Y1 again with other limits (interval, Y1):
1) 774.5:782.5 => 0.028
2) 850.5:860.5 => 0.049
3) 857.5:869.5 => 0.023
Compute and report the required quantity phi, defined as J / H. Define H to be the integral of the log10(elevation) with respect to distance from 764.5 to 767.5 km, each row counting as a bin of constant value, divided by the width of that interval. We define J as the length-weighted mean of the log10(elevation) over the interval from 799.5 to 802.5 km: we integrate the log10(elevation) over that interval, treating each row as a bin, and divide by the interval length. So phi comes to 0.96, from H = 0.91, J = 0.871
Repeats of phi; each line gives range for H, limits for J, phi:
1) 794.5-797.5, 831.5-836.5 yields 1.02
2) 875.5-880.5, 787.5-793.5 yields 0.95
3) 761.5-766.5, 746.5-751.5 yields 0.95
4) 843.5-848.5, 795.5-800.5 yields 0.98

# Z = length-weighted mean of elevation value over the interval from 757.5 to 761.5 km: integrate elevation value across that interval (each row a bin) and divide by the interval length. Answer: 10.0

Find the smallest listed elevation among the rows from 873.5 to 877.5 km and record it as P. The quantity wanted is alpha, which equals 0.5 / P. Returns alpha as 0.0657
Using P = 7.608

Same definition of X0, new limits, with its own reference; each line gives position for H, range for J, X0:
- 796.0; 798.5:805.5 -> 0.023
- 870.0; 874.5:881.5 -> 0.006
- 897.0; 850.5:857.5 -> -0.001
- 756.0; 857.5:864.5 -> -0.081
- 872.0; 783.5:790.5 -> -0.046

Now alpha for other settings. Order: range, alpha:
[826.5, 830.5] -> 0.0652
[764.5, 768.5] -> 0.0653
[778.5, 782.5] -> 0.0712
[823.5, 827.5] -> 0.0646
